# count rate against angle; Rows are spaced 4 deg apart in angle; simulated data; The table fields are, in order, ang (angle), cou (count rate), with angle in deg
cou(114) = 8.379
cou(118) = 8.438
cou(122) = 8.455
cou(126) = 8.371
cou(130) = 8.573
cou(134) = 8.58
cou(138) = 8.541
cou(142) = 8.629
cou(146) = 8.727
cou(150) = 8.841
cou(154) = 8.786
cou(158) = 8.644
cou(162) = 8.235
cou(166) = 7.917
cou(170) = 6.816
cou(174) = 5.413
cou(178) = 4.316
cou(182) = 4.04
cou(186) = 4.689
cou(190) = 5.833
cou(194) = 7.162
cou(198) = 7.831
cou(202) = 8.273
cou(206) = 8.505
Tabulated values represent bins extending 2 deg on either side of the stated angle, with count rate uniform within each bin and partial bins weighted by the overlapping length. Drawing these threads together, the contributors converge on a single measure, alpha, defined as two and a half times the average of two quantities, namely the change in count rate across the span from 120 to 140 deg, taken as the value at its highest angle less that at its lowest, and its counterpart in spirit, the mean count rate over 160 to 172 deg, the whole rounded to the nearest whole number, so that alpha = 10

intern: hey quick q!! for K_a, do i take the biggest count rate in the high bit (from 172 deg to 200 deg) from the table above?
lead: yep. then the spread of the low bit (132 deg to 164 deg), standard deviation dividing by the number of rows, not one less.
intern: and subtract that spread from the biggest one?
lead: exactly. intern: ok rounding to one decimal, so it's 7.7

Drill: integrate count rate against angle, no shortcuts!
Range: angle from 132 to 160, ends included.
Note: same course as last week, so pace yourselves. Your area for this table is 243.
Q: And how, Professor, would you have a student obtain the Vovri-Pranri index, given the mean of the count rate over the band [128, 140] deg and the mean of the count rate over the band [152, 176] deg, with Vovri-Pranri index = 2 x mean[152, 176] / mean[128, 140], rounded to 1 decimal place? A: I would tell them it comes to 1.8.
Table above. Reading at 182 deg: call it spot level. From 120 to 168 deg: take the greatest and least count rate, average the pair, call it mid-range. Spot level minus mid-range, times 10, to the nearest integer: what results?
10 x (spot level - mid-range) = -43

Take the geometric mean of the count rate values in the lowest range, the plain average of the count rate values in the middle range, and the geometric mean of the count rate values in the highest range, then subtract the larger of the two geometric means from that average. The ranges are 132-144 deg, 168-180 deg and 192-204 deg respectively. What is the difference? -3.1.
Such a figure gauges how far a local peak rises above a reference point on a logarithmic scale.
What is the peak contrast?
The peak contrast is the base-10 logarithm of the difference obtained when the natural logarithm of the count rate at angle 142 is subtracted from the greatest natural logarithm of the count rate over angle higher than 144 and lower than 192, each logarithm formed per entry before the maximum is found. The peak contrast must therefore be -1.61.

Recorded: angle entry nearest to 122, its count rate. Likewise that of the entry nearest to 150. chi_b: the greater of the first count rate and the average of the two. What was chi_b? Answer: 8.65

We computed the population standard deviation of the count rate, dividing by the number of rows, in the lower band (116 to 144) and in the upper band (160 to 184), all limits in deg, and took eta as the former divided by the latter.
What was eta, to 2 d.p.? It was 0.05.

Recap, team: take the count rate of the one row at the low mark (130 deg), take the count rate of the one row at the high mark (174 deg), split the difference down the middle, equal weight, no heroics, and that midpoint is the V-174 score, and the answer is 7.0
